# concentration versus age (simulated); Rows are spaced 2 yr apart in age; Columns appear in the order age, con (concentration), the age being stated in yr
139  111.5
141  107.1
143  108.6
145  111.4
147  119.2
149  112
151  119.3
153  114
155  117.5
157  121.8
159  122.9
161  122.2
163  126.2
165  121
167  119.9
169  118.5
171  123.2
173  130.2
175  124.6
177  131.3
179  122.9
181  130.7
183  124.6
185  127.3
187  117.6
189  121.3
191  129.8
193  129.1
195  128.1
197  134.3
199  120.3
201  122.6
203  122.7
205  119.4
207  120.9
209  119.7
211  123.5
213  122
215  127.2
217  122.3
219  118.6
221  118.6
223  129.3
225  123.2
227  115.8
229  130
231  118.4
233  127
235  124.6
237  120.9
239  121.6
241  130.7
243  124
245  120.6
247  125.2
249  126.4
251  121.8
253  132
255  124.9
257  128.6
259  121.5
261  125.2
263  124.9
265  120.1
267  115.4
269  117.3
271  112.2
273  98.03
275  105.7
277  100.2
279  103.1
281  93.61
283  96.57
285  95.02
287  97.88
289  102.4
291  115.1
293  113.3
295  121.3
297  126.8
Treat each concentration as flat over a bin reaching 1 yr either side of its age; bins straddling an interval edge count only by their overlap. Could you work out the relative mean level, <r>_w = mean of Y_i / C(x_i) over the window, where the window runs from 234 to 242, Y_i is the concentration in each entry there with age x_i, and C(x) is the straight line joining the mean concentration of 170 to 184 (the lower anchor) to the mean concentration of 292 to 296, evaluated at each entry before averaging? 1.02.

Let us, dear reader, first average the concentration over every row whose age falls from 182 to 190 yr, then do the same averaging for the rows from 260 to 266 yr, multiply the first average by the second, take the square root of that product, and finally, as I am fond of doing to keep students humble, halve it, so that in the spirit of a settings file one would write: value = 61.5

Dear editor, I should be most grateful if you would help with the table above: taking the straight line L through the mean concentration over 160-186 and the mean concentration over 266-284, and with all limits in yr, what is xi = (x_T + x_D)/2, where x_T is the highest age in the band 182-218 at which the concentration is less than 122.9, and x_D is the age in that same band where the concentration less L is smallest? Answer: 202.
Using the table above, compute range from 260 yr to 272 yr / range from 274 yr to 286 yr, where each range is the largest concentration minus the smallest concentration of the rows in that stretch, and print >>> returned 1.08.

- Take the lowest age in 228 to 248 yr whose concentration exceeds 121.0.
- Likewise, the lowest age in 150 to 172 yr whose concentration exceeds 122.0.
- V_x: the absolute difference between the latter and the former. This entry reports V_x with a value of 70 yr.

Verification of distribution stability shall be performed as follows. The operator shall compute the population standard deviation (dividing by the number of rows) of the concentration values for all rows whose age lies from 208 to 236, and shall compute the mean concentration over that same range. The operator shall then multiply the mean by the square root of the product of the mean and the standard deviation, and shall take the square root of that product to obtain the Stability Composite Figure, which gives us 52.9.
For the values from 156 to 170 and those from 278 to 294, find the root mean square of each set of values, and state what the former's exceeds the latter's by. 19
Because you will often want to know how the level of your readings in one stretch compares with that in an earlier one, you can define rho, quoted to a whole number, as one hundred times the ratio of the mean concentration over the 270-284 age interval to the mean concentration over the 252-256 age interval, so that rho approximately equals 79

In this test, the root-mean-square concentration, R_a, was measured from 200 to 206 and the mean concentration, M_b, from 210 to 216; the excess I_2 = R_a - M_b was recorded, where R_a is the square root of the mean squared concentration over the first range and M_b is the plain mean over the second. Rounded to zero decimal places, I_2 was -3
